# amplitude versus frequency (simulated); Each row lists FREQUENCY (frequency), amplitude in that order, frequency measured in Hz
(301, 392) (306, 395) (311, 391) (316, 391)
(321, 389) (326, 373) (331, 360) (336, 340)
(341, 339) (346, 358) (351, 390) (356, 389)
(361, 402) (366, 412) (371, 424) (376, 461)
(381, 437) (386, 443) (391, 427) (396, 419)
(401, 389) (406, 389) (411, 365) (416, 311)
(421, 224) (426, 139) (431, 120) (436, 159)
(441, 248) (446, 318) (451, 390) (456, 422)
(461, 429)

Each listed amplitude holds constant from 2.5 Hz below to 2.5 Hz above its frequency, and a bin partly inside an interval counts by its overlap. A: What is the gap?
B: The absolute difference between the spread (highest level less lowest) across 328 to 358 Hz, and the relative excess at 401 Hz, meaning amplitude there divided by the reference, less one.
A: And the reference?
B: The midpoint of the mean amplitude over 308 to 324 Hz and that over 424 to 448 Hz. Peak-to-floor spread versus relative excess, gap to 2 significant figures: 51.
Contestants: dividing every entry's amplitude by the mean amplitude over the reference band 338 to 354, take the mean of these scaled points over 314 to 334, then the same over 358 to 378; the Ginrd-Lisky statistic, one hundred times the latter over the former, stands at 112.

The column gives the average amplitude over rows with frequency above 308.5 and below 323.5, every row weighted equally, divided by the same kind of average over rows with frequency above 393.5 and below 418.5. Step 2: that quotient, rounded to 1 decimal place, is 1.0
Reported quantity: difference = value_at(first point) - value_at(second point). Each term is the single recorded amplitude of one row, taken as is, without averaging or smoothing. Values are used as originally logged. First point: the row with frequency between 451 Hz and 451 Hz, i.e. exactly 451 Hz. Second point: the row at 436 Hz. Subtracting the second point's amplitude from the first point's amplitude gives 231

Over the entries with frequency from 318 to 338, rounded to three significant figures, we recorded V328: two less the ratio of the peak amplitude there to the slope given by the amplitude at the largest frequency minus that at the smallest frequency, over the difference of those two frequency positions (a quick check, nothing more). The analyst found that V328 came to 121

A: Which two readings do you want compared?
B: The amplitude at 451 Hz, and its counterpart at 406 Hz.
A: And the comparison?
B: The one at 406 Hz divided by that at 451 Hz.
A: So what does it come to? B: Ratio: 1.00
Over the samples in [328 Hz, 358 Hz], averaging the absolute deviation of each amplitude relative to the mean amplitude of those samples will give 18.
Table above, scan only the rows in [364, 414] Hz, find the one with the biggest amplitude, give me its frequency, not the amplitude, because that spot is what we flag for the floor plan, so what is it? 376 Hz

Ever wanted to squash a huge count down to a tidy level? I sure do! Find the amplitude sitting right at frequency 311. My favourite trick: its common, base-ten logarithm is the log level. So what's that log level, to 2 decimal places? 2.59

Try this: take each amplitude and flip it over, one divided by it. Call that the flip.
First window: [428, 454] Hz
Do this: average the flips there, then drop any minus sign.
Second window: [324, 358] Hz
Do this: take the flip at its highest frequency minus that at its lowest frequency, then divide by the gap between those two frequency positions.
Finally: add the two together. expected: 0.0049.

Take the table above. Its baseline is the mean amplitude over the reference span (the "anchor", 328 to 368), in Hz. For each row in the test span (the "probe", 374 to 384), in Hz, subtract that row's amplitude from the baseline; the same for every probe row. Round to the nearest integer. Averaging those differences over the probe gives -75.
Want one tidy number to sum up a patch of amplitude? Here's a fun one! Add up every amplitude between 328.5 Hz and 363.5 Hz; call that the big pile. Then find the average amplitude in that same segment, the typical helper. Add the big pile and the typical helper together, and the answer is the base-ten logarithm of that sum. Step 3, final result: 3.47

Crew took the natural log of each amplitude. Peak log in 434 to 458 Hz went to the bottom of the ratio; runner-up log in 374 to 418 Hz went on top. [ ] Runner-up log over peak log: 1.01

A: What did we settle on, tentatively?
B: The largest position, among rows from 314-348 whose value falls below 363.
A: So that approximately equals 346 Hz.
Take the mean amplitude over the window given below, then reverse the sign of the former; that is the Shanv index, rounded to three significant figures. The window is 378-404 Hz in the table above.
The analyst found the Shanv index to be -423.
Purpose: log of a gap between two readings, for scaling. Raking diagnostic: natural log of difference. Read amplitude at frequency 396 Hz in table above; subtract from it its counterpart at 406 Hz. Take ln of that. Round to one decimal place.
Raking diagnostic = 3.4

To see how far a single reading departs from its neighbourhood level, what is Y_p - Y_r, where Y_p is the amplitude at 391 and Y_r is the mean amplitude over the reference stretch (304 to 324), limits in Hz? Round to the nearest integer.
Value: 36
